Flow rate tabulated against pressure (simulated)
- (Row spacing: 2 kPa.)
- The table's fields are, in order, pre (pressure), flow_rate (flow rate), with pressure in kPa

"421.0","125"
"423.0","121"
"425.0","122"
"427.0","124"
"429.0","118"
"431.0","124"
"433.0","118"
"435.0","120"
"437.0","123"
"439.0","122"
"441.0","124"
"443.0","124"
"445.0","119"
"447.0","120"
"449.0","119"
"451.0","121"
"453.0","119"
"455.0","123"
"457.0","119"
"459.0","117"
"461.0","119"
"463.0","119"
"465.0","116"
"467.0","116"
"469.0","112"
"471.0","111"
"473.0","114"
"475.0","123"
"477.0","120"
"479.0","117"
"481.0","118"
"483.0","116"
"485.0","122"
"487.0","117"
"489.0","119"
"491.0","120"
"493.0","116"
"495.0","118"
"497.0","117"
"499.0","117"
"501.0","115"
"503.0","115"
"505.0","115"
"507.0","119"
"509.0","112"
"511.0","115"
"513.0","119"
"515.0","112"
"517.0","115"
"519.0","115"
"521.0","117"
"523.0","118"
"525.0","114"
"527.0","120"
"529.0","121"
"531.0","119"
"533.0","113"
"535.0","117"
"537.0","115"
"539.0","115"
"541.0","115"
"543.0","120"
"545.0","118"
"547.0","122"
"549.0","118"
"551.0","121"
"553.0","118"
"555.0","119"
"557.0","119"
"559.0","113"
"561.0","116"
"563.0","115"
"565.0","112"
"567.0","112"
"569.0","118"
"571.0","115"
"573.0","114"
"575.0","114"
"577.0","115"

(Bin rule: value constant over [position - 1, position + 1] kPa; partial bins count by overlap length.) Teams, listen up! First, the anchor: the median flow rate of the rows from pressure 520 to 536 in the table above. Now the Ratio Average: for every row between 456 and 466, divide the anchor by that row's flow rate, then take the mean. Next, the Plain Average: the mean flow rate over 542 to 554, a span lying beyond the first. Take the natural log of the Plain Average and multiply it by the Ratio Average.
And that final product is 4.76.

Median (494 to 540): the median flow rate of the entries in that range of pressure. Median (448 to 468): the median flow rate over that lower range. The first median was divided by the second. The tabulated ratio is 0.97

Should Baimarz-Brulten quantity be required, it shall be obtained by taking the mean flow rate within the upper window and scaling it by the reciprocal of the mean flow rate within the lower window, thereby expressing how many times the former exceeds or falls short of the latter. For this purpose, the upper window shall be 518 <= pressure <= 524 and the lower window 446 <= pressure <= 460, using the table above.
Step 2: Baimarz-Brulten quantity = 0.97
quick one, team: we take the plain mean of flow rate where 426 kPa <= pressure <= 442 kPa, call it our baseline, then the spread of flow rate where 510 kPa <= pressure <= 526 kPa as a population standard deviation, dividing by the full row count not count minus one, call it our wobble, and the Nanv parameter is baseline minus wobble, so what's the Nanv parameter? 120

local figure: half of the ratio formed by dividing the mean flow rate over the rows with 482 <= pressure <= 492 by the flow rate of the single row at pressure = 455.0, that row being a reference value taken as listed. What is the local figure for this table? 0.483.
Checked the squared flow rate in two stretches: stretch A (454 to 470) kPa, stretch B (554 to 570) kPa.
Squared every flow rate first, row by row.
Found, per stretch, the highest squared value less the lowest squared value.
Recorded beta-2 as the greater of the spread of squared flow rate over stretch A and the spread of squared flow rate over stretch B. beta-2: 2585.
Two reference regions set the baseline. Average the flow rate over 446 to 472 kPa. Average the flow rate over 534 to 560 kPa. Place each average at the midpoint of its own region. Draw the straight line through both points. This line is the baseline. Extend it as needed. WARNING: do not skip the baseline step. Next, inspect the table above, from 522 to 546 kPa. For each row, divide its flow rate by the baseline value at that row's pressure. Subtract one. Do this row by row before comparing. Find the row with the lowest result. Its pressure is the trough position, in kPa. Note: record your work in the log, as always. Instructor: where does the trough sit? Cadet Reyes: 533.0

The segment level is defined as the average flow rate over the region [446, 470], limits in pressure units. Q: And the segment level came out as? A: 118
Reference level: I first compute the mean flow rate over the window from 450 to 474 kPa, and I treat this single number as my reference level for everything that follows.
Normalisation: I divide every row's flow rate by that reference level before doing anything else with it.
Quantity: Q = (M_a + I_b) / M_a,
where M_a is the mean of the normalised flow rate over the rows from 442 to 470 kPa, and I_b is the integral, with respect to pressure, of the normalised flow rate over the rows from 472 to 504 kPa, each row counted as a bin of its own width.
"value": 33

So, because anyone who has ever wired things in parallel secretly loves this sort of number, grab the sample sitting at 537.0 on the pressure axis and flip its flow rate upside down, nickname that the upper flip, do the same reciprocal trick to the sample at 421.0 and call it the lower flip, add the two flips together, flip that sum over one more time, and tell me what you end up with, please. 59.9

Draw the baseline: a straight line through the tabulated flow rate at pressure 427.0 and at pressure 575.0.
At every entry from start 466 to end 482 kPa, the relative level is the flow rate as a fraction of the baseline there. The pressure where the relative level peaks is 475.0 kPa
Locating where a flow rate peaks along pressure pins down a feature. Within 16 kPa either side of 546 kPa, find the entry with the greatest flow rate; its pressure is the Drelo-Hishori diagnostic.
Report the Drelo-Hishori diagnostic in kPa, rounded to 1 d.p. 547.0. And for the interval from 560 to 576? 569.0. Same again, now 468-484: 475.0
